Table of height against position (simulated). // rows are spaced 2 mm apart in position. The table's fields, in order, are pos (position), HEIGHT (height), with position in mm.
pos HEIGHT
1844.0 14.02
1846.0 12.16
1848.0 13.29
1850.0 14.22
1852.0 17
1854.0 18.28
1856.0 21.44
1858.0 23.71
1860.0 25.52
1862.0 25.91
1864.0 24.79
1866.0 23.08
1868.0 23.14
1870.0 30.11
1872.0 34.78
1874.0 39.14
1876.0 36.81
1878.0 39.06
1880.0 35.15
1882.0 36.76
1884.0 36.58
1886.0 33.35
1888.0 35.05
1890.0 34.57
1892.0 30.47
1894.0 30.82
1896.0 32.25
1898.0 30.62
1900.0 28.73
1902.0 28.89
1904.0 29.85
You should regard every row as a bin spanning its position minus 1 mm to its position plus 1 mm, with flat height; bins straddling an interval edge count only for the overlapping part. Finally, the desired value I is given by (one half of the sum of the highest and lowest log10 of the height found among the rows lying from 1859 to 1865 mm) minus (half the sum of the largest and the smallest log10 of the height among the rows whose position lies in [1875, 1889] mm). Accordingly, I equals -0.15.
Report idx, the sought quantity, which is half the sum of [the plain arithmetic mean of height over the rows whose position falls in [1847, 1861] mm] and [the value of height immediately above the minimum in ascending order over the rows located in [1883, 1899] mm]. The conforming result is 24.8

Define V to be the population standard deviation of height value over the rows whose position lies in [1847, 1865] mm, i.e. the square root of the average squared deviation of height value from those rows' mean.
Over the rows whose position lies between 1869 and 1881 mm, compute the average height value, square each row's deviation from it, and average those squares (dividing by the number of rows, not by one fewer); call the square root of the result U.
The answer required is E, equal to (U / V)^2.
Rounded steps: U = 3.1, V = 4.6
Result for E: 0.4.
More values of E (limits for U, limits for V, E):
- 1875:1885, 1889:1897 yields 0.6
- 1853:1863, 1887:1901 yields 1.8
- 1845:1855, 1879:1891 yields 3.9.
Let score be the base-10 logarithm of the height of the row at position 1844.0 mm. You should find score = 1.15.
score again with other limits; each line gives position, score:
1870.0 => 1.48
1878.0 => 1.59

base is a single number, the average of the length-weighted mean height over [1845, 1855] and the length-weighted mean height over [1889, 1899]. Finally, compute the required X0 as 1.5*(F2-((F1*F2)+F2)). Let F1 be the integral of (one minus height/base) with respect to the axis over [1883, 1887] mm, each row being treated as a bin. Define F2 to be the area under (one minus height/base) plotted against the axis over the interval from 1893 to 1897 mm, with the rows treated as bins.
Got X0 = -4.2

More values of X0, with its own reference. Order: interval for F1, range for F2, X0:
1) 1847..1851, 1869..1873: 3.8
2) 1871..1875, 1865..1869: 0.2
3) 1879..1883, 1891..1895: -4.0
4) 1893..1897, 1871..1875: -4.9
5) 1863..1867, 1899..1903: -0.1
